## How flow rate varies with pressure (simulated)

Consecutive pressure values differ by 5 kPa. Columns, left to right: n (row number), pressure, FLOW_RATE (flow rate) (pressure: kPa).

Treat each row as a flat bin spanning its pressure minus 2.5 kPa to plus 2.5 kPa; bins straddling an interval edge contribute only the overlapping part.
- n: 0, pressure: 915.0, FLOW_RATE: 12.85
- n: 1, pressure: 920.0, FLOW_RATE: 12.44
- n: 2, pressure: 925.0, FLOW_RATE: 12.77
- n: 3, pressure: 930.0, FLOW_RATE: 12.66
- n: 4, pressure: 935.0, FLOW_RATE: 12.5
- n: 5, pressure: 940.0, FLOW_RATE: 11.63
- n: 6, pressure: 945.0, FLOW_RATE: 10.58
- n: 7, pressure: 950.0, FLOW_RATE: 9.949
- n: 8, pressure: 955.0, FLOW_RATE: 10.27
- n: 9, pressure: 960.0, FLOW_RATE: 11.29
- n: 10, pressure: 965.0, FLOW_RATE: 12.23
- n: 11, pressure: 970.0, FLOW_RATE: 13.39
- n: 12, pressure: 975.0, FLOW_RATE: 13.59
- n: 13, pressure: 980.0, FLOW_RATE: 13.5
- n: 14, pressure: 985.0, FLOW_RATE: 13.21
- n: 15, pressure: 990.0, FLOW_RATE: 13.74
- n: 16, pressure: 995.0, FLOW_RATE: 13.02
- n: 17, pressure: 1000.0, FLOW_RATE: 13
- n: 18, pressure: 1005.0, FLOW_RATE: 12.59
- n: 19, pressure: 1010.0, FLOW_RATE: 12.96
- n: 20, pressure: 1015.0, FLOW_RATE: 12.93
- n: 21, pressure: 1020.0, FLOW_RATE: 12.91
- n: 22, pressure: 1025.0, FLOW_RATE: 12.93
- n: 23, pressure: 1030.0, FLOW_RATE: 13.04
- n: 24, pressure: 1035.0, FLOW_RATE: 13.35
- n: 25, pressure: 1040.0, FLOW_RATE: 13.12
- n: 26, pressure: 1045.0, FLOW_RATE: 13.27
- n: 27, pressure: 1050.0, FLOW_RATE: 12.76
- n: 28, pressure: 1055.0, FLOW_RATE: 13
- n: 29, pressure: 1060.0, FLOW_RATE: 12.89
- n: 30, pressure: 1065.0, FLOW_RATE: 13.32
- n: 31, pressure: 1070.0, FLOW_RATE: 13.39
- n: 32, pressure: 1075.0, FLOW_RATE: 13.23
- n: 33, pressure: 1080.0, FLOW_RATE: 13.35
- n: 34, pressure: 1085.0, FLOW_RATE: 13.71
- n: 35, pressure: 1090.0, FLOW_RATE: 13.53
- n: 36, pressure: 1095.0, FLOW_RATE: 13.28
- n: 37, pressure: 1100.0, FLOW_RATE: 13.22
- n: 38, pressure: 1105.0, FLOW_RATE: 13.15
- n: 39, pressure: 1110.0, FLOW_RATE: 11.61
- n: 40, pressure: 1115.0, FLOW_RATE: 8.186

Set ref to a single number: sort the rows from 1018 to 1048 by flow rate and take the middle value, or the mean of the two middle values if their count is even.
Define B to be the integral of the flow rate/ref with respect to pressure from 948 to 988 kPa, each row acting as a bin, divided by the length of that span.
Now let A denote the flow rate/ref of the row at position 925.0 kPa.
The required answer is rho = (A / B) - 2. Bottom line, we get -0.96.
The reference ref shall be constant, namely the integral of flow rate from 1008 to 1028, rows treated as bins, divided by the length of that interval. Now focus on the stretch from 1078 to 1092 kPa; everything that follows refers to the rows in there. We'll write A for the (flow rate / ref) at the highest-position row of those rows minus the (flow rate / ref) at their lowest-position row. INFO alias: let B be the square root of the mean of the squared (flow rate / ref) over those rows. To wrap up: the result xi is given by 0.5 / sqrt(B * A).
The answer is 4.1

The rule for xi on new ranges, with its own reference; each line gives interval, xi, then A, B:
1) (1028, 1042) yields 6.3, 0.006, 1.02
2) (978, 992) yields 3.6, 0.019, 1.04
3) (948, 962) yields 1.7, 0.104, 0.81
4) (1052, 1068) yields 3.2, 0.025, 1.01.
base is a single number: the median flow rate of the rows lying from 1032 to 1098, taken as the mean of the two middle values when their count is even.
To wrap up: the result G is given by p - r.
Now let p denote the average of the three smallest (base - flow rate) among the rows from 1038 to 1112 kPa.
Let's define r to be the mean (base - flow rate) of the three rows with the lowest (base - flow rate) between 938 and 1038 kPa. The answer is 0.07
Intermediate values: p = -0.26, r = -0.3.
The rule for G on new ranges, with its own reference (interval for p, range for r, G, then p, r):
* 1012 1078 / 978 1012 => 0.13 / -0.07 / -0.2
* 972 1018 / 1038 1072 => -0.28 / -0.33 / 0.0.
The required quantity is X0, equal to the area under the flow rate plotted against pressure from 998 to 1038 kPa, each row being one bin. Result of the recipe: 519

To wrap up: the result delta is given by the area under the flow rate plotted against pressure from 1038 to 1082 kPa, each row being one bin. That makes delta 578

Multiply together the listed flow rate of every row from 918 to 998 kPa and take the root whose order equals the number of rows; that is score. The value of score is 12.2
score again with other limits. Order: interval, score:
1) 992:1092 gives 13.1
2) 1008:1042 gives 13.0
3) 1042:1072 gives 13.1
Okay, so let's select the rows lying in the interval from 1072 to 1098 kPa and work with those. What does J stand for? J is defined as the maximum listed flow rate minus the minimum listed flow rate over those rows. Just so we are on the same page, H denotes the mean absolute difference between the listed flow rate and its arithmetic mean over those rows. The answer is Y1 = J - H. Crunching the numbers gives 0.32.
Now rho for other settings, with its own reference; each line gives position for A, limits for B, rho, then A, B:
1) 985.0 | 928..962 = -0.83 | 1.01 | 0.86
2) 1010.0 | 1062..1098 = -1.03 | 0.99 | 1.02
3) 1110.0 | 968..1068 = -1.12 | 0.89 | 1.00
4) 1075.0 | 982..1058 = -0.99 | 1.01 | 1.00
